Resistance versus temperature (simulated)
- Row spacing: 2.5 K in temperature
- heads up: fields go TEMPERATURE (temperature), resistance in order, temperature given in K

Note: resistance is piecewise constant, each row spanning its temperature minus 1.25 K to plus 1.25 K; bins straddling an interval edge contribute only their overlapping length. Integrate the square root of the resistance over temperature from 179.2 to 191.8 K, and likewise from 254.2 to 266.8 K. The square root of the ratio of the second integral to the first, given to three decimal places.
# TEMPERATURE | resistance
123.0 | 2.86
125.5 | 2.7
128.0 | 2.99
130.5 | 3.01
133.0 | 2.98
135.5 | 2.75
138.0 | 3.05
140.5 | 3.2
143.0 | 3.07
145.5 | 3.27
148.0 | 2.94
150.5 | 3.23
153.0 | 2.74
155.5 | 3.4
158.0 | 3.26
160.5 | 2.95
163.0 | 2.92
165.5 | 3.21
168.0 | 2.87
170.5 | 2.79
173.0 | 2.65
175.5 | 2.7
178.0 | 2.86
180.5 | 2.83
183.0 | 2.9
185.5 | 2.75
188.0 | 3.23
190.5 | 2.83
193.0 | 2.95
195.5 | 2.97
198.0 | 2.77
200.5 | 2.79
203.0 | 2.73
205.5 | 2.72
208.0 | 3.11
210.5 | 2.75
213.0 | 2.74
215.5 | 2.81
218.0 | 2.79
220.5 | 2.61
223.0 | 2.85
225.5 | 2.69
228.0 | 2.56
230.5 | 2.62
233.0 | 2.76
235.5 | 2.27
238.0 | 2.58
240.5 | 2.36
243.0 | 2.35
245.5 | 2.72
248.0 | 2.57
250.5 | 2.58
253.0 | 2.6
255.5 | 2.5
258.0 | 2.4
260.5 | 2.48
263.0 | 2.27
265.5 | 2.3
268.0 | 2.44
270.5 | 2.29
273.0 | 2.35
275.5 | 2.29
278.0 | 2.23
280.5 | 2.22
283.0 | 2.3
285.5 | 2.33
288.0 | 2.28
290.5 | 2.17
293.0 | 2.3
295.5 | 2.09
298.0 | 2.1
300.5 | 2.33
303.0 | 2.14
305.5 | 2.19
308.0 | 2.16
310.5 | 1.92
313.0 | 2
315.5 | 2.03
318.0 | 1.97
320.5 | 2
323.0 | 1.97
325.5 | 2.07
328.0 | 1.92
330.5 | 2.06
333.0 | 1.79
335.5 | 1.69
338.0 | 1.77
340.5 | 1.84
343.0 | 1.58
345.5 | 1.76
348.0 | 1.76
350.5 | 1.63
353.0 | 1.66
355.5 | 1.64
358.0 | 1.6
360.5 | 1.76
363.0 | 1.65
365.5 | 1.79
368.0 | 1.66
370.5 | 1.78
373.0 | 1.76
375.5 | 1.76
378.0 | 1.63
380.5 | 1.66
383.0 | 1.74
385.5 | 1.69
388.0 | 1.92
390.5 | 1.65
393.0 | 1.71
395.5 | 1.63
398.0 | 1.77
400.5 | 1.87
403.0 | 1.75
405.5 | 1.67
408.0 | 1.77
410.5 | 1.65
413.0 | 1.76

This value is 0.952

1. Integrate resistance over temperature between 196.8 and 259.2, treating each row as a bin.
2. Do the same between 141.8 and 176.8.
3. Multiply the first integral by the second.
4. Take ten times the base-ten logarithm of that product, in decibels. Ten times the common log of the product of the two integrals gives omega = 42.4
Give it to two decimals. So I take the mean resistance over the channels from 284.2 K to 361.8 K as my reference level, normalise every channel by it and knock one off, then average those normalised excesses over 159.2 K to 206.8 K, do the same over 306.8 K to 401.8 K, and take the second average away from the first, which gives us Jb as 0.55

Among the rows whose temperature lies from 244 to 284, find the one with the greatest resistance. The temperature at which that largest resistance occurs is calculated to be 245.5 K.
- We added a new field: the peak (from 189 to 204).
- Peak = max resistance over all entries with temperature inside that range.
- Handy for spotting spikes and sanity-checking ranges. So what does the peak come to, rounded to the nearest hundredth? 2.97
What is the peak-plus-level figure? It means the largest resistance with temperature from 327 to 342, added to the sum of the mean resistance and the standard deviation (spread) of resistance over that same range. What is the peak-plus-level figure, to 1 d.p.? 4.0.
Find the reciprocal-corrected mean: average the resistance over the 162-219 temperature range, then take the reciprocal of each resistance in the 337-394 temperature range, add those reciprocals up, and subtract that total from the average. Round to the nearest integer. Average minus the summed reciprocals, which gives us -11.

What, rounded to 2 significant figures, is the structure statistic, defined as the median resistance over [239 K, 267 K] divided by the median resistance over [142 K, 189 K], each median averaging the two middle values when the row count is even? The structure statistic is 0.85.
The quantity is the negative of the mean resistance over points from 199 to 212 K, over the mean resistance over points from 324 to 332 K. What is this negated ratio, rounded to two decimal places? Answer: -1.40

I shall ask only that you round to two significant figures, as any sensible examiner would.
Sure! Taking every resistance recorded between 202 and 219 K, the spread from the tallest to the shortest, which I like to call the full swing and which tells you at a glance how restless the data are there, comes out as 0.39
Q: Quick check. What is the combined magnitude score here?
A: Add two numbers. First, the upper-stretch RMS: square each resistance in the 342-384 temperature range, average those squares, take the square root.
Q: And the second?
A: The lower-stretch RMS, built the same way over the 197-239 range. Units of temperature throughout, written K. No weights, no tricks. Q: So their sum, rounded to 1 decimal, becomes 4.4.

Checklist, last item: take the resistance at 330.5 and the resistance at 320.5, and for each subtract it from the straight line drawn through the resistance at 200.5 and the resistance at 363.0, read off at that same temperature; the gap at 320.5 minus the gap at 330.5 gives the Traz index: 0.13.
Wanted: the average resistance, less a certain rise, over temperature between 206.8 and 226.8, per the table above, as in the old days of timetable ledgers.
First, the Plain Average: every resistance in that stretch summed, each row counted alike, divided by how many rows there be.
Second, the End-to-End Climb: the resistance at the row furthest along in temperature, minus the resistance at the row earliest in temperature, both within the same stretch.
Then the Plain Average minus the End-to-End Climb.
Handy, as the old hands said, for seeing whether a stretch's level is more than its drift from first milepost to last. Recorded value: 3.21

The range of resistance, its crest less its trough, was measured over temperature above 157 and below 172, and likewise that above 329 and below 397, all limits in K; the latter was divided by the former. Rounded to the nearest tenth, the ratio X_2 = 1.0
